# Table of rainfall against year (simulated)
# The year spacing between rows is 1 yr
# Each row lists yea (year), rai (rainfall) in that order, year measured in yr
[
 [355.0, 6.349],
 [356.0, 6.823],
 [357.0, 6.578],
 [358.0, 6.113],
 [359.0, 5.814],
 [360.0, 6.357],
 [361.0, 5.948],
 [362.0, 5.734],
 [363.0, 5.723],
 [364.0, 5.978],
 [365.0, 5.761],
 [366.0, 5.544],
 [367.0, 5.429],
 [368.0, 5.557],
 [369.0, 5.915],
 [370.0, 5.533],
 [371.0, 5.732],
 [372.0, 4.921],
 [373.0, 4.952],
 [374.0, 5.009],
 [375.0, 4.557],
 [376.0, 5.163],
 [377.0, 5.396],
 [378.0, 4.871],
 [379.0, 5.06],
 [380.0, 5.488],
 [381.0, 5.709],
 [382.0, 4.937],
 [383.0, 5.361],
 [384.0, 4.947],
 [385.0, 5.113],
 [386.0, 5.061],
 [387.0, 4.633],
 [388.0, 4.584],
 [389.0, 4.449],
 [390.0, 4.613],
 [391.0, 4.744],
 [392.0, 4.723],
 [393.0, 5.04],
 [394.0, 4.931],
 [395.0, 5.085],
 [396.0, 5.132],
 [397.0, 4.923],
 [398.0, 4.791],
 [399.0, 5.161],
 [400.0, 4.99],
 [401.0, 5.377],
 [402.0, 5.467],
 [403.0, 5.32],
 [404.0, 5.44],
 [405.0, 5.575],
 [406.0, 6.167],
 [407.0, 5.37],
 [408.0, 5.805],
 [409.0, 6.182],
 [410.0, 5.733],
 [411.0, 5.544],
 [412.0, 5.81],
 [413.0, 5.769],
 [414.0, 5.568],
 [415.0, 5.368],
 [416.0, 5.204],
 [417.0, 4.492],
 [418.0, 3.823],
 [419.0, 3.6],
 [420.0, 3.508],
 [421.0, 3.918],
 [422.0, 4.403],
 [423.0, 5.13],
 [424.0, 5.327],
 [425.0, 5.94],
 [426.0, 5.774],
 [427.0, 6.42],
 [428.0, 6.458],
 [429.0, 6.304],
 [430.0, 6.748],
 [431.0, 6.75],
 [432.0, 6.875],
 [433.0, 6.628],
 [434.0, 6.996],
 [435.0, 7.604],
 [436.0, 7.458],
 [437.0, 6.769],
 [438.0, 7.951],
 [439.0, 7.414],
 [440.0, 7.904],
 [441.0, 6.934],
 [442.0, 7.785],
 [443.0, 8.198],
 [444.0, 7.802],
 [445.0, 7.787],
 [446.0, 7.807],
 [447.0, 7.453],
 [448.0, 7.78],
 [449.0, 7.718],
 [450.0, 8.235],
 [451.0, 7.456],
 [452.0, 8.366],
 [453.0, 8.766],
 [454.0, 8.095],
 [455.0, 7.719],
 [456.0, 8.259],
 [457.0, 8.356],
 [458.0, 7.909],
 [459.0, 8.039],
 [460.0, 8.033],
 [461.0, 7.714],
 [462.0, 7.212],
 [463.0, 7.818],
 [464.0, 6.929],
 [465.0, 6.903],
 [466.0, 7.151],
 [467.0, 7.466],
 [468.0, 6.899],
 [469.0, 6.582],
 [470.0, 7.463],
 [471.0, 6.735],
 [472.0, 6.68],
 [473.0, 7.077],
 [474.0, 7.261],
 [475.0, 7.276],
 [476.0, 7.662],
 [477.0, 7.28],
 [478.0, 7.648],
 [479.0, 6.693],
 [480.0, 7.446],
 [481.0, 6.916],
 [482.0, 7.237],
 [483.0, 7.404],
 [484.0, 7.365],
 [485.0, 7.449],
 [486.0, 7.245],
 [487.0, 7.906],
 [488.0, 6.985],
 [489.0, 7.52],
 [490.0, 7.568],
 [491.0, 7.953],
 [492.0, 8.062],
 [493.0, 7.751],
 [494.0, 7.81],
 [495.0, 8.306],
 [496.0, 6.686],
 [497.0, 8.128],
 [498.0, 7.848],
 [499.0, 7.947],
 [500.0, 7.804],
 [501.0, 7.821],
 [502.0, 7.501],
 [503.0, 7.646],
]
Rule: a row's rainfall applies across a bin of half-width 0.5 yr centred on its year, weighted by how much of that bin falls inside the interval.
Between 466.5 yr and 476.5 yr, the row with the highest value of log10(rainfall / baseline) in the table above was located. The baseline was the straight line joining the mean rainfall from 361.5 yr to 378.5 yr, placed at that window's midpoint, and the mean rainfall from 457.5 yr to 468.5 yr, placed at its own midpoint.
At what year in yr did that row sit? 467.0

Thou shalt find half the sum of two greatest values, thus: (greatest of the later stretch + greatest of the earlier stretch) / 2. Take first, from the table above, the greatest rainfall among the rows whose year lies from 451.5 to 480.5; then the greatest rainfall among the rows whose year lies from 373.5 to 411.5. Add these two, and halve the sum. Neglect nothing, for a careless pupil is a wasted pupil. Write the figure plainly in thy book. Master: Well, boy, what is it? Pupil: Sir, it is 7.47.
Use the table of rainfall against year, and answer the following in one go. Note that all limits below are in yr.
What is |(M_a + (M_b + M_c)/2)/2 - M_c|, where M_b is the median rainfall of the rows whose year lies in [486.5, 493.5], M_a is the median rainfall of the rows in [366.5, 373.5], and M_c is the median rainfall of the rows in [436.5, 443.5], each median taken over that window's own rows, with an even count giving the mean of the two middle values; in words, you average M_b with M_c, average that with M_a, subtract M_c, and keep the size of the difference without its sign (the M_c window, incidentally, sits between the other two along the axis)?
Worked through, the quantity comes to 1.13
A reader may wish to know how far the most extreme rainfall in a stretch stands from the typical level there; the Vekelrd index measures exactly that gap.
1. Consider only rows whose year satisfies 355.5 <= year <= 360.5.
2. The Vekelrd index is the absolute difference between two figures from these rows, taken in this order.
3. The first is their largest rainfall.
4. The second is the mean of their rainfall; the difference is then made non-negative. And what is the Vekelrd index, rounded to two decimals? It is 0.49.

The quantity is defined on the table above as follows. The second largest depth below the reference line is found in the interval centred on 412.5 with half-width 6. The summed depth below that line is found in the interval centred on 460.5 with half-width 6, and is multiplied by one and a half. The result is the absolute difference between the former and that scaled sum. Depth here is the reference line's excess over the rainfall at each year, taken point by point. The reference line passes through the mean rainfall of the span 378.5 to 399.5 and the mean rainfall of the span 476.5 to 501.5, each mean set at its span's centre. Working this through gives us 16.6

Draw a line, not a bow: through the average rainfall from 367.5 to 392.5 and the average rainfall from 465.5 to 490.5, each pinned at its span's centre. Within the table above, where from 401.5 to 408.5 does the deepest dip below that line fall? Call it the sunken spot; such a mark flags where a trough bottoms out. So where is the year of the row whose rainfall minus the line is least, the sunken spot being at 407.0 yr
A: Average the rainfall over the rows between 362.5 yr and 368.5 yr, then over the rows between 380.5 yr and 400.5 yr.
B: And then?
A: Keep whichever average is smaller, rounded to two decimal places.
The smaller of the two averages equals 4.95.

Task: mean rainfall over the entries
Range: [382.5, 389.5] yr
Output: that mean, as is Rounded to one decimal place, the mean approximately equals 4.9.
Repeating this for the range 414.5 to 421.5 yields 4.3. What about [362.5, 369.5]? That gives 5.7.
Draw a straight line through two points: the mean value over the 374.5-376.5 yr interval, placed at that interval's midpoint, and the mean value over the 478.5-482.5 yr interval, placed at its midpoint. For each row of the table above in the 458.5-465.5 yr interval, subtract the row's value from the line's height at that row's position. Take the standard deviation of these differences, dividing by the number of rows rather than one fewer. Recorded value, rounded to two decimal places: 0.50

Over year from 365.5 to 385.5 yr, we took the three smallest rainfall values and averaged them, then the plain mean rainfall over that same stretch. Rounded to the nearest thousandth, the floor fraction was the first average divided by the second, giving 0.909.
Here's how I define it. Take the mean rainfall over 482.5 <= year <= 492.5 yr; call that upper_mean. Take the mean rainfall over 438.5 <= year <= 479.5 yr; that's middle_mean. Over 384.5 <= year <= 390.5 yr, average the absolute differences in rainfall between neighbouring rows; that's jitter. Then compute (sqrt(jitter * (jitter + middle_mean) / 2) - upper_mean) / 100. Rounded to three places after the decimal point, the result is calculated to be -0.067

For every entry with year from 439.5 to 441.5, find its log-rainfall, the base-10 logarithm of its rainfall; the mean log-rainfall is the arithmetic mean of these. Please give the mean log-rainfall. 0.87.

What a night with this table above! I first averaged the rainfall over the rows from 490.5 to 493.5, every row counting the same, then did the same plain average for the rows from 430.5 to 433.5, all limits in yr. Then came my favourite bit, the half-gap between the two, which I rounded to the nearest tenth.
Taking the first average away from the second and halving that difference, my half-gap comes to -0.6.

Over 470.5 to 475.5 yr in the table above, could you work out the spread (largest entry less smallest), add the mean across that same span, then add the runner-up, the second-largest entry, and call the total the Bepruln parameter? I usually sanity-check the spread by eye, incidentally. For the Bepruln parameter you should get 14.9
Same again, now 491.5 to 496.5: 17.4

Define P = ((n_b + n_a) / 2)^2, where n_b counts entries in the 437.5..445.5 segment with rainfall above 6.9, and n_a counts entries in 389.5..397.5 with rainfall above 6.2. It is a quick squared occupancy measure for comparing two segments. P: 16.0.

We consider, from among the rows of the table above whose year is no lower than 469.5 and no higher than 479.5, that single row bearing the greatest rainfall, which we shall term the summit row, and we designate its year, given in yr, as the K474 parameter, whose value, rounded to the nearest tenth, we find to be 476.0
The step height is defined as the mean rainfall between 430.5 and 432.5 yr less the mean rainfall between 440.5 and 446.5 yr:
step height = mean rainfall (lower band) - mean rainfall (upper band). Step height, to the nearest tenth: -0.9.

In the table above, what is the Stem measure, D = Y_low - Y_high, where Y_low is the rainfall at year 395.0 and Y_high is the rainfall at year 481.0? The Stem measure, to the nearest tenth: -1.8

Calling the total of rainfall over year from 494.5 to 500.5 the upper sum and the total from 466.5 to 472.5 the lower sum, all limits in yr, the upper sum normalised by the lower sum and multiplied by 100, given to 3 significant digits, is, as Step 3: 112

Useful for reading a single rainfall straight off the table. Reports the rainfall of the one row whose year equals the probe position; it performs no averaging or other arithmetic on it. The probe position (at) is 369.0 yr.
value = 5.915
